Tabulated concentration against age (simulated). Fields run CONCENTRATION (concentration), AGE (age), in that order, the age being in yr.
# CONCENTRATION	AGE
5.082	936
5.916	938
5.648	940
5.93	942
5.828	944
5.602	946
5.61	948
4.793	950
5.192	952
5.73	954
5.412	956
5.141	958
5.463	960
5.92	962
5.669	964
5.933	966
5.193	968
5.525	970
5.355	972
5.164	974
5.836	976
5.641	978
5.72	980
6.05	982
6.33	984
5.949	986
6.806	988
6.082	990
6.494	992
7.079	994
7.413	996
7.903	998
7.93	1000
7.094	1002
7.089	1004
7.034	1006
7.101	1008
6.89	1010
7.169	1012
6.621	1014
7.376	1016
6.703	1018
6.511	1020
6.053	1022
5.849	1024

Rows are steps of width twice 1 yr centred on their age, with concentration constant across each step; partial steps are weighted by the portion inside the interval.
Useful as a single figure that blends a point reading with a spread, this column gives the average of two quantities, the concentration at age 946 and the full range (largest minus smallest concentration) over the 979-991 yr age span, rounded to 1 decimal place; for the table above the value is 3.3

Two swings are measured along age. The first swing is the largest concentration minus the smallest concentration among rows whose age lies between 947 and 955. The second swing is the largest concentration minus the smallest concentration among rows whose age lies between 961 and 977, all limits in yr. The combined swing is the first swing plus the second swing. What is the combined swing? 1.7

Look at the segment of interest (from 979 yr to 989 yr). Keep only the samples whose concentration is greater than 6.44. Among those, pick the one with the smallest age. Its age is 988 yr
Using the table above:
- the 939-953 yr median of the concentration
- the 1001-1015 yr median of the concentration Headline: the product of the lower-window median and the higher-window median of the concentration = 39.8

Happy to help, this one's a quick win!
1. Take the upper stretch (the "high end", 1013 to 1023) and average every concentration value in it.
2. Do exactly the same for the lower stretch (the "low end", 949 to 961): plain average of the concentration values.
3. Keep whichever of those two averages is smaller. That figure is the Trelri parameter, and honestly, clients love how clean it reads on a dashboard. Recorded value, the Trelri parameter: 5.3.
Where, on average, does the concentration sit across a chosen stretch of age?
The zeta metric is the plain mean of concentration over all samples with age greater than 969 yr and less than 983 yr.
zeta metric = 5.61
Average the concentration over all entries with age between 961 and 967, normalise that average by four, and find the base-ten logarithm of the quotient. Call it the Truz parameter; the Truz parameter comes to 0.16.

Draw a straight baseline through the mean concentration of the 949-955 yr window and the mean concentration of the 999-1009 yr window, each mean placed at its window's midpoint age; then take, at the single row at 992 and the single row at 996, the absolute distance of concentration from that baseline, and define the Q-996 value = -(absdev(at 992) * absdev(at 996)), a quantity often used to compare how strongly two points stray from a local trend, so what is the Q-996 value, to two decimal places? -0.14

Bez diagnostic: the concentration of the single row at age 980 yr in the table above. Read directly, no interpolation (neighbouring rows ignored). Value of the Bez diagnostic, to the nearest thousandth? 5.720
